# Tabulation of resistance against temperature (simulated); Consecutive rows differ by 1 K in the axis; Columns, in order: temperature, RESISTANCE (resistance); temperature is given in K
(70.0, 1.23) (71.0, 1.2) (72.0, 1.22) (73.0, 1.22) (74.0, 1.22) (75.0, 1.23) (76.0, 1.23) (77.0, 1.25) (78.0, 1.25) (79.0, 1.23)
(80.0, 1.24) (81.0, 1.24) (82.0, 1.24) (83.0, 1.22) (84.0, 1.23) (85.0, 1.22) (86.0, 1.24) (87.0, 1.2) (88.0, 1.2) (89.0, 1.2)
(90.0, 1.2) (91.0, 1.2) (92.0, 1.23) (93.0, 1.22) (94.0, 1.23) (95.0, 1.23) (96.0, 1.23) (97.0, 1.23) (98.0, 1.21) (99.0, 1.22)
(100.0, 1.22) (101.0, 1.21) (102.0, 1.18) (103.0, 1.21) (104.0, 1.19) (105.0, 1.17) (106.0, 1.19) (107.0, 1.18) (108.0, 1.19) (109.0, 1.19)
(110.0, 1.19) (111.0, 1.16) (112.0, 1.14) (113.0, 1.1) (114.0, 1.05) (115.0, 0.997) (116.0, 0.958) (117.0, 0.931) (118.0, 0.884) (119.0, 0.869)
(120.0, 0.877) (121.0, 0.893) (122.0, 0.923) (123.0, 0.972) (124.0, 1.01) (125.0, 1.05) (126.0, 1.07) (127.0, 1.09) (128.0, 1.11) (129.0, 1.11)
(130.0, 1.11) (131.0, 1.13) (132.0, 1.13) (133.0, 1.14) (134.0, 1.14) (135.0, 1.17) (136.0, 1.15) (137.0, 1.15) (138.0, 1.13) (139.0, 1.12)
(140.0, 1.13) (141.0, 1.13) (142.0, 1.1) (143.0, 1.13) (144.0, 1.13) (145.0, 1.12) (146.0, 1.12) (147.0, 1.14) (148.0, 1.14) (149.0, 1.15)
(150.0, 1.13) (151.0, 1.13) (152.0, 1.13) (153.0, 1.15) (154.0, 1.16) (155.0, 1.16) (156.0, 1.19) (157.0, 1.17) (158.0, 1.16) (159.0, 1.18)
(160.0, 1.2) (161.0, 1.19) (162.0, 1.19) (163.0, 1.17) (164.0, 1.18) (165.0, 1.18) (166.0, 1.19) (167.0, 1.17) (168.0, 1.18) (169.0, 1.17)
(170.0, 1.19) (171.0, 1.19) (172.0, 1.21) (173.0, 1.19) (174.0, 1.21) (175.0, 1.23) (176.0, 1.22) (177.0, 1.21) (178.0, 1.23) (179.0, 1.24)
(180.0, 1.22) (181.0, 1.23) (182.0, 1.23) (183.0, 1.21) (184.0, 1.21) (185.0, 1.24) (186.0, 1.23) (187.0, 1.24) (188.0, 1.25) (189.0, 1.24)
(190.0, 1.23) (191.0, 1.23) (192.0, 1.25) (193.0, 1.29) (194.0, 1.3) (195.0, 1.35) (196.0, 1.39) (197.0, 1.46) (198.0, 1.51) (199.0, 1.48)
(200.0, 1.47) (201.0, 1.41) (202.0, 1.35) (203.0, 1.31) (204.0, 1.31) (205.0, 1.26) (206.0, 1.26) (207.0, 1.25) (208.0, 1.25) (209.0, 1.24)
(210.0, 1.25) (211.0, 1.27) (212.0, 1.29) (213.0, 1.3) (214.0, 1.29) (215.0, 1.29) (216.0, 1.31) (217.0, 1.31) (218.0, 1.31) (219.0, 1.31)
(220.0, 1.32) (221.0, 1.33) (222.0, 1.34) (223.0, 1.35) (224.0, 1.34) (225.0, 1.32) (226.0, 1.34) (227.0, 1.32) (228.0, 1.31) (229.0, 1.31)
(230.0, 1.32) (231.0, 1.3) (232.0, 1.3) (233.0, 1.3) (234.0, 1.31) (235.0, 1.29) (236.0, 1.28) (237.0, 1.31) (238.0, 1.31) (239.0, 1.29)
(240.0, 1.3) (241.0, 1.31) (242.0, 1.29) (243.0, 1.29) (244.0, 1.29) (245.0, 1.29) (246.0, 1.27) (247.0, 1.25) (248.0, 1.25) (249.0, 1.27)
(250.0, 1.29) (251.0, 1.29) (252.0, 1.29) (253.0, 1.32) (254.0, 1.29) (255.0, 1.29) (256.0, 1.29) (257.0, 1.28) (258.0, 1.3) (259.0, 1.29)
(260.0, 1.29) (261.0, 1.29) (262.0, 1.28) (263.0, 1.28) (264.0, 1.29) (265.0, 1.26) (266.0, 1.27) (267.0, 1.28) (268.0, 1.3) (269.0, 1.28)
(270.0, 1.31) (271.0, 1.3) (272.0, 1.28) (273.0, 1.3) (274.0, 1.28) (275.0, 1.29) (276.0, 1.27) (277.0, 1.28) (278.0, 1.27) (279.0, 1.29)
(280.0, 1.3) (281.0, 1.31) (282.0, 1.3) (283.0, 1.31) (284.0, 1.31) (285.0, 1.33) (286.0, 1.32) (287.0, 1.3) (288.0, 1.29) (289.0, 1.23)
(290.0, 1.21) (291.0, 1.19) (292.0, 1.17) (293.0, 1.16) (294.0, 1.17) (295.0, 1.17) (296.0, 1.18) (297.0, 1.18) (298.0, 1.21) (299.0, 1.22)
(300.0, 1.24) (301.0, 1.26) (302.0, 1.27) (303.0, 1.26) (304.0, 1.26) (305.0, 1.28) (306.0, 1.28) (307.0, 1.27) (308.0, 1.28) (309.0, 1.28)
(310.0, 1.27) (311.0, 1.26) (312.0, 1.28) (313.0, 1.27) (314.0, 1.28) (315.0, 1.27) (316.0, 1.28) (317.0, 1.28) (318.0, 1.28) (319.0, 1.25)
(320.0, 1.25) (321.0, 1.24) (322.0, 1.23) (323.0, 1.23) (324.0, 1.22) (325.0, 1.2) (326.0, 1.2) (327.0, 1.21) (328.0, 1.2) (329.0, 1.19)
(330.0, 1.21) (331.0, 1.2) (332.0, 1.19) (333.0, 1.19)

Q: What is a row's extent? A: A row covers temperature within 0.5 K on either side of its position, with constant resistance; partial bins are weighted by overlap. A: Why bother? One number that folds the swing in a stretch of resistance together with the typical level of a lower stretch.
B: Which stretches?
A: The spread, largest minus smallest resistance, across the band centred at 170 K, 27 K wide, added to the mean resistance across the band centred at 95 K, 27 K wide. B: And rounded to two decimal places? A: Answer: 1.29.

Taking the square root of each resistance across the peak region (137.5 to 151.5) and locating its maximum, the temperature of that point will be 149.0 K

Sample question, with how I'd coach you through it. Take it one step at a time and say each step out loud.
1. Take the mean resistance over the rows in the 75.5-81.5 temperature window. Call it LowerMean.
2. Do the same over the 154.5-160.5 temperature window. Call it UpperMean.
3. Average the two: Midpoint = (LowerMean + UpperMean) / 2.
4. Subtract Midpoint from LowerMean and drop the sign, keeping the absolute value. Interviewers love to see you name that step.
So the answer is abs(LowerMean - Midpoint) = 0.032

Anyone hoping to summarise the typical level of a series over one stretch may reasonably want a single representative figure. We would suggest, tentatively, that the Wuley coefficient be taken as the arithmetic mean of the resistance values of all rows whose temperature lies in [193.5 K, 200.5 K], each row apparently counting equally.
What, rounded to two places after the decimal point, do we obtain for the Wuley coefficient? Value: 1.42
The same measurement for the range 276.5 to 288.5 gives 1.30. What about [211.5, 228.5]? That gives 1.32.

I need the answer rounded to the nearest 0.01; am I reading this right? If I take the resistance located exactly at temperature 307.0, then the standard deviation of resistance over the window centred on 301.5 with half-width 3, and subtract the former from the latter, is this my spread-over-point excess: -1.25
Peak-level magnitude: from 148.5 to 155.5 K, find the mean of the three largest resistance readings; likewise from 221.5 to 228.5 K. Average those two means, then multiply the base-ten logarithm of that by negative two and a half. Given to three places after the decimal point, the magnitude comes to -0.242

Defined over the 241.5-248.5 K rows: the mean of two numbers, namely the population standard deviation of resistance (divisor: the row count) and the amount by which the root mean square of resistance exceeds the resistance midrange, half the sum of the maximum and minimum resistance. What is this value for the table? 0.012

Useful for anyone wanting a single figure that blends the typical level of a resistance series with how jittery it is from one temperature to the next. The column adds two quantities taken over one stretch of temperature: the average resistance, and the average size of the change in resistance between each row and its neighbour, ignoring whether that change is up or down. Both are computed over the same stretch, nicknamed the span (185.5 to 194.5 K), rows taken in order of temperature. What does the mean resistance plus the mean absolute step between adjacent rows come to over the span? 1.26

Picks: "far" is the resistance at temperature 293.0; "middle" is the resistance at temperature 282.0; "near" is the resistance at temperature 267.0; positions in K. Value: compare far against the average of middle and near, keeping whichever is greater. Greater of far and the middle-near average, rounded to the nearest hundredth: 1.29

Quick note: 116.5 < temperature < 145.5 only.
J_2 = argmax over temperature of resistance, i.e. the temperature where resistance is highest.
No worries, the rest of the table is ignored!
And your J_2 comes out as 135.0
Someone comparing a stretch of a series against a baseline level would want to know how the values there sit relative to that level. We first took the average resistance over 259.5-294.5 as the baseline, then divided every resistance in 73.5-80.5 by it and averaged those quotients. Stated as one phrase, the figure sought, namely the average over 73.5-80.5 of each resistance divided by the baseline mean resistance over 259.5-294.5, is 0.97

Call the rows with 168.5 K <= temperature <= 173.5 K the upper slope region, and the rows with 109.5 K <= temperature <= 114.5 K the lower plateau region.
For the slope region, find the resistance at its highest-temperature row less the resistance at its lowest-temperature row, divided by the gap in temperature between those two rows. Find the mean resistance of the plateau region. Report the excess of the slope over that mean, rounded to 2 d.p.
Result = -1.12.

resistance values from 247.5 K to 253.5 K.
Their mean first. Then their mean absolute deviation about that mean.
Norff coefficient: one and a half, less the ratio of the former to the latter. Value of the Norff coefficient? -76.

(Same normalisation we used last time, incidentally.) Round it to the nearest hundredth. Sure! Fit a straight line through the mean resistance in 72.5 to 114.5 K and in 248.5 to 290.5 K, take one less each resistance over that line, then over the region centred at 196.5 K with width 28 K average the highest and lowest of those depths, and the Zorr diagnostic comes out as -0.09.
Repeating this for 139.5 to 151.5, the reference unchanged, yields 0.09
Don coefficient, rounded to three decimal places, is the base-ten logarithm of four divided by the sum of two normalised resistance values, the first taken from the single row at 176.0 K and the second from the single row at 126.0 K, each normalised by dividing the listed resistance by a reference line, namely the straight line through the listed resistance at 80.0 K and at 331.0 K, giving 0.332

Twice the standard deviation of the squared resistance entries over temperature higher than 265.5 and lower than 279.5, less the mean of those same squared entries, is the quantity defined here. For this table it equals -1.59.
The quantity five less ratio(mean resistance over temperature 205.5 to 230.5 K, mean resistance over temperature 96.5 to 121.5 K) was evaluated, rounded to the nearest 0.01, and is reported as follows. 3.82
